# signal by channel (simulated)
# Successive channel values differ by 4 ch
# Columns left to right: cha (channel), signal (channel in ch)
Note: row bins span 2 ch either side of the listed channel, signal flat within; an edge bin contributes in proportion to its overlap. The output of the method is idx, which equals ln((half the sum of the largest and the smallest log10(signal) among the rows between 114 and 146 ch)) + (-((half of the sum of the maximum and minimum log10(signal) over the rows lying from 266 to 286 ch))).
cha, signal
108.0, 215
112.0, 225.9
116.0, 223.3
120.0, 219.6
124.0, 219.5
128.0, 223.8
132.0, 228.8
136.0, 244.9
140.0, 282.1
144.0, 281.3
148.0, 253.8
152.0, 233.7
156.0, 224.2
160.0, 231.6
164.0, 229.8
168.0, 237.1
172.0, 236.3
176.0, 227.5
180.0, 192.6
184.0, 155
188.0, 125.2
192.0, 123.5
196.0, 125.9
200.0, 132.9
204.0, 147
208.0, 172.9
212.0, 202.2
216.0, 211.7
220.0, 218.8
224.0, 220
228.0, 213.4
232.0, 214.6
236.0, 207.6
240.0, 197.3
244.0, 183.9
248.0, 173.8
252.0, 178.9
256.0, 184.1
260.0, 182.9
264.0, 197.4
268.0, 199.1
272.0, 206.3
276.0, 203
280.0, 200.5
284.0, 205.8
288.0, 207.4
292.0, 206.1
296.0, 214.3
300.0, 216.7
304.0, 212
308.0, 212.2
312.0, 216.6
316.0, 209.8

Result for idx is -1.43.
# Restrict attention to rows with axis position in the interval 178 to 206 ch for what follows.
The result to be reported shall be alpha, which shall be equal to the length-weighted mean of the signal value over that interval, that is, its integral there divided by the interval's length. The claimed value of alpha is 143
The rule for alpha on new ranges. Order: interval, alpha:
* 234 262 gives 187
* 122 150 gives 248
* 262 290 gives 203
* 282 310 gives 211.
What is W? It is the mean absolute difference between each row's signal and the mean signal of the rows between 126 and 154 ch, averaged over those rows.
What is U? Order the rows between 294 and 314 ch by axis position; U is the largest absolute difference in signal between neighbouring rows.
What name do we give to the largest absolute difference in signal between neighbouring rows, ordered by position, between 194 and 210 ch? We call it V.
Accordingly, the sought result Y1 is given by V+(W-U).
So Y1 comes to 40.6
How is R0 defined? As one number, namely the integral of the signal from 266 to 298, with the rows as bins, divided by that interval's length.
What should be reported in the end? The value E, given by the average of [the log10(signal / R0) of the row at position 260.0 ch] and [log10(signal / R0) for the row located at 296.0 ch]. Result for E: -0.016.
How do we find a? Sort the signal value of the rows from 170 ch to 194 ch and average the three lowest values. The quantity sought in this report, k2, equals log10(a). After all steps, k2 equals 2.13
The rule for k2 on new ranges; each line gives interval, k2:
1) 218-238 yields 2.33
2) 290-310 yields 2.32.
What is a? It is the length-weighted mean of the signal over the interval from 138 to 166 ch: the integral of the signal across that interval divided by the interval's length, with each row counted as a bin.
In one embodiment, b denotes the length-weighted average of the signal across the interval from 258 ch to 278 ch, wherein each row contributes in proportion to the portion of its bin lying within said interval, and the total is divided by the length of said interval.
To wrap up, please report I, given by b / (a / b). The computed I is 158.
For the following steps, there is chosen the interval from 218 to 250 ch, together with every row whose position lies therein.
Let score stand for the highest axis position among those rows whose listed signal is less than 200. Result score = 248.0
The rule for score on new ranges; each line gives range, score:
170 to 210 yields 208.0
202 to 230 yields 208.0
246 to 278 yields 268.0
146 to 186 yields 184.0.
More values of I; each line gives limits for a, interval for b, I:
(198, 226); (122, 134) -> 269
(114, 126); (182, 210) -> 89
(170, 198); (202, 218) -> 199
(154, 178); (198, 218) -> 130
